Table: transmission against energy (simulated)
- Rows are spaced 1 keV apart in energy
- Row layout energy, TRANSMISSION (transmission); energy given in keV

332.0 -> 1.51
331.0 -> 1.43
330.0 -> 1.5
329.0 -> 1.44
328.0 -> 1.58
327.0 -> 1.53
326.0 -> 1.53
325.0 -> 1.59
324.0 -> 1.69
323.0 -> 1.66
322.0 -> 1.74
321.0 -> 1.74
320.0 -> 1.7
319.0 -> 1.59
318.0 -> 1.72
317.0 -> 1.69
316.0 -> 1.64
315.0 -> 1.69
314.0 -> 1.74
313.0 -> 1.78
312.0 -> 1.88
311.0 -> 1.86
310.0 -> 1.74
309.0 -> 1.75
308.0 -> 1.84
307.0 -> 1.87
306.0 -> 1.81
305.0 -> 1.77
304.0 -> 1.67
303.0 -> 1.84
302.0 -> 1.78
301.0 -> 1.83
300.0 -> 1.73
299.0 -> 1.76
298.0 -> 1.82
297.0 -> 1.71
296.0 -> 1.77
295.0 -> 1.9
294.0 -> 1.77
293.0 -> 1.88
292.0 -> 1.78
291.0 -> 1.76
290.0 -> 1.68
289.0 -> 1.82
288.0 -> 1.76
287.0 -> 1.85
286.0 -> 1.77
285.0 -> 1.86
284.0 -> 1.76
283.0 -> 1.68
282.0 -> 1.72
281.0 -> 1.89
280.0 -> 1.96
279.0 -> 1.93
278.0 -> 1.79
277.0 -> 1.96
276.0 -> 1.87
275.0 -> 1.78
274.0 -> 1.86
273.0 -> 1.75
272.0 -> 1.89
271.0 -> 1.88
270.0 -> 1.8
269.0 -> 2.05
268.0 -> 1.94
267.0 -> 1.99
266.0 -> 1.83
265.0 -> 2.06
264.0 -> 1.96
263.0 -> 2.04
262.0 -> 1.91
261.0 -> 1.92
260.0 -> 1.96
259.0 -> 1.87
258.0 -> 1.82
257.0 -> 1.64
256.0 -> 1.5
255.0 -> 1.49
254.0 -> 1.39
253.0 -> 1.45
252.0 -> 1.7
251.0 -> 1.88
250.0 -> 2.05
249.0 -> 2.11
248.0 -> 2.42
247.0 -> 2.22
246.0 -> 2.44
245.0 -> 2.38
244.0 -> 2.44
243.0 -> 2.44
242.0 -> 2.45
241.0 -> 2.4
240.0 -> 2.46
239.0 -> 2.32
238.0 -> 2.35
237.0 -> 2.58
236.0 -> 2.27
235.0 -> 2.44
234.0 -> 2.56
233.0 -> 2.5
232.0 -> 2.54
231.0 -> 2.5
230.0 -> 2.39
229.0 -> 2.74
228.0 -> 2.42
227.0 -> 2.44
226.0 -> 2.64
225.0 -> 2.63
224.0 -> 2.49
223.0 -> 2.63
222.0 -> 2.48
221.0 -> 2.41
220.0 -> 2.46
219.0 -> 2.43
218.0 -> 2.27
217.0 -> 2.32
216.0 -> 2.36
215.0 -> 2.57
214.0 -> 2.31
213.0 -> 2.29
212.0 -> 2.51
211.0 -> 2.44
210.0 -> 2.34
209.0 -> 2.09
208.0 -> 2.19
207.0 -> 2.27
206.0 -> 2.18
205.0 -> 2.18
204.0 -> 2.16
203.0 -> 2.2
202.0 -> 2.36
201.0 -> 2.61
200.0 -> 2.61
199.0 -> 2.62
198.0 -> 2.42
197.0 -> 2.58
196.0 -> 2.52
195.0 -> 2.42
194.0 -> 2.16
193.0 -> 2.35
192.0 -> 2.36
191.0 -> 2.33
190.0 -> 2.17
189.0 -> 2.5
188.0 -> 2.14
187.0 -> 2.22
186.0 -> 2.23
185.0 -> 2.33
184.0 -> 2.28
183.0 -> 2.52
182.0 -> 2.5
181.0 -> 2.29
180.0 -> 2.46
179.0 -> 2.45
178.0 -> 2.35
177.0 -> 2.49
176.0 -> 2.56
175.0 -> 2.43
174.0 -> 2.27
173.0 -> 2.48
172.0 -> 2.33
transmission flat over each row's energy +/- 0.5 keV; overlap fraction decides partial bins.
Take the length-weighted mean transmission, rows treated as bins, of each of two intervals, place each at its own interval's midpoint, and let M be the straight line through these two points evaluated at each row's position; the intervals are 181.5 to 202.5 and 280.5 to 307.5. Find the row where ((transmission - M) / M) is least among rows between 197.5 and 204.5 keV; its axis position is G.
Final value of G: 204.0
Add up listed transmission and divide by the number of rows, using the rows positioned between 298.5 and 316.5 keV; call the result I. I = 1.78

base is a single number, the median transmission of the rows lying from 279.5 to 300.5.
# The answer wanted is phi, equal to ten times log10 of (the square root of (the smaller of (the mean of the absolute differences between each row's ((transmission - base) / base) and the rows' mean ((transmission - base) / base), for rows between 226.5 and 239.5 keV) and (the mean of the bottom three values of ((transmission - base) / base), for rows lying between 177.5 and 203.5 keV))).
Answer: -6.3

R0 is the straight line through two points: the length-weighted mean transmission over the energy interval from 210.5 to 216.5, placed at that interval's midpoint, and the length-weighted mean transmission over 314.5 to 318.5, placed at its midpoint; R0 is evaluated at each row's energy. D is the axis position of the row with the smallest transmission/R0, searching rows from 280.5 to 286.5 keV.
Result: 283.0 keV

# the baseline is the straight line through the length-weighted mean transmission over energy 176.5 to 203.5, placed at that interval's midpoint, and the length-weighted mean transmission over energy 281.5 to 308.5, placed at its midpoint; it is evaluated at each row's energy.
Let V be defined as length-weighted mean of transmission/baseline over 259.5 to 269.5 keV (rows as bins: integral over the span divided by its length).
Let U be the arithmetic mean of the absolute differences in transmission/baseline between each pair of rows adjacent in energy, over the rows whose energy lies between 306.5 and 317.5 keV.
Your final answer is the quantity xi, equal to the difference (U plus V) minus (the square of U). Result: 1.03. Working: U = 0.032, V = 1.00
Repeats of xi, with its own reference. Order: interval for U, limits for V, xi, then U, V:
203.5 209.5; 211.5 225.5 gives 1.12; 0.026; 1.10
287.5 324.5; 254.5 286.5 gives 1.00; 0.042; 0.96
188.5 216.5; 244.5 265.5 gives 1.00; 0.054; 0.95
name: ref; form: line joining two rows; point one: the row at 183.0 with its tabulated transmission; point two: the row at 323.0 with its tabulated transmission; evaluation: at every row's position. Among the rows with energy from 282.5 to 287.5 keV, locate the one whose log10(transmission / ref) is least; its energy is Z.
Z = 283.0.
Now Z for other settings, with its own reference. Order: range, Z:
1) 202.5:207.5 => 204.0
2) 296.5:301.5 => 297.0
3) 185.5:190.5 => 188.0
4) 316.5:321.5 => 319.0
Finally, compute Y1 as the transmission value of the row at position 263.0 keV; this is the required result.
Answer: 2.04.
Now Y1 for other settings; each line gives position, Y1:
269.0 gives 2.05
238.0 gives 2.35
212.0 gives 2.51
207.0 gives 2.27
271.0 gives 1.88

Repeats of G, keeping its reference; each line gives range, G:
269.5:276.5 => 273.0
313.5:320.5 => 319.0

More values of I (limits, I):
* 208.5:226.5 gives 2.43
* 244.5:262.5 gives 1.90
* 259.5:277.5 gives 1.91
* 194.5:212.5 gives 2.37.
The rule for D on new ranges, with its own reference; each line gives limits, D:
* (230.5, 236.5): 236.0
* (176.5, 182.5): 181.0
